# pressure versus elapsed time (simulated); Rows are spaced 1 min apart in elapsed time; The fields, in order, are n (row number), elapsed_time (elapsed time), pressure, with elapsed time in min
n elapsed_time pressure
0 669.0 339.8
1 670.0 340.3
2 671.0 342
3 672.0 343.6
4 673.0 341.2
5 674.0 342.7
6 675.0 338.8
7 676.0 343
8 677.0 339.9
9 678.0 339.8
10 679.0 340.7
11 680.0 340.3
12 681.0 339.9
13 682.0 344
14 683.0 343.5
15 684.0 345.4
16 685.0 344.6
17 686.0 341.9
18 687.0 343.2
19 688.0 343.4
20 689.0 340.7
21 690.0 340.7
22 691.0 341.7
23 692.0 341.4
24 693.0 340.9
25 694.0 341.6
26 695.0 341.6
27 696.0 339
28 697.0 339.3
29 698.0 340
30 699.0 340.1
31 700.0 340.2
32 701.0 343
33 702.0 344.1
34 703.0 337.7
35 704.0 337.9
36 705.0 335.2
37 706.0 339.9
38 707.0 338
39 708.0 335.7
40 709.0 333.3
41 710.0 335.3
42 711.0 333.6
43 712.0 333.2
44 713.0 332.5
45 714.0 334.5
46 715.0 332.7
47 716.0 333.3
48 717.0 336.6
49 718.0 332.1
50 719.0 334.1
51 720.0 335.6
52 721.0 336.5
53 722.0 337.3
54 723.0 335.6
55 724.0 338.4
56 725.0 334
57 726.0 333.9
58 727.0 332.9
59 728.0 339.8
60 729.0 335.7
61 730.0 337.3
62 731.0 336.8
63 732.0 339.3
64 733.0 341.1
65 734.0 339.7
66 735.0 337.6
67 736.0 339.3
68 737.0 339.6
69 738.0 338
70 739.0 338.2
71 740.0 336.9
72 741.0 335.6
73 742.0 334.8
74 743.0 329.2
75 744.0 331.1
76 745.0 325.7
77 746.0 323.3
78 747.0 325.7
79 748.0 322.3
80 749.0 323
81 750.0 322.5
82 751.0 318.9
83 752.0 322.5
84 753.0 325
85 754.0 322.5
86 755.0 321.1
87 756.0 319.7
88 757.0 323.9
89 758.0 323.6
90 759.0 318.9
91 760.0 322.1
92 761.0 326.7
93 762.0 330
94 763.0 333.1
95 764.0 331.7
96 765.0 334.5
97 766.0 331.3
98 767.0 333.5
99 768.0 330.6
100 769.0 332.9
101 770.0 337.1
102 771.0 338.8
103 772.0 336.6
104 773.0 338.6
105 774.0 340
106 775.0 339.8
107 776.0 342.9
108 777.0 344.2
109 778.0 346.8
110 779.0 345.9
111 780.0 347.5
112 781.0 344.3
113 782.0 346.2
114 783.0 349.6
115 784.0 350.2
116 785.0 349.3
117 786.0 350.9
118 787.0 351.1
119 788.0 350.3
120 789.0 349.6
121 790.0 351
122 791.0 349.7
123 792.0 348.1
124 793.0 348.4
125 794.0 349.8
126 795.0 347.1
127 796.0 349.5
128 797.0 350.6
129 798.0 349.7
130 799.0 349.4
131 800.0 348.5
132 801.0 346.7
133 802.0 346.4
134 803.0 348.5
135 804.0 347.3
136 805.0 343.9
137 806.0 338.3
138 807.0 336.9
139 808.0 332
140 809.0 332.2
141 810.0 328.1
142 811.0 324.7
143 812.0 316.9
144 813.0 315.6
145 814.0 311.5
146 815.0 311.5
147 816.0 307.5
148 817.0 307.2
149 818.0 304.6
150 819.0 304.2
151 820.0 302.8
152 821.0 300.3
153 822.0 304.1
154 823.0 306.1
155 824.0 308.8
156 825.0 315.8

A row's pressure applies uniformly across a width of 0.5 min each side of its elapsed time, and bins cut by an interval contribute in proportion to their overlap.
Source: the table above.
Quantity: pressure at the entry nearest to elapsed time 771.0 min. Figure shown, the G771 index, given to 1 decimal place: 338.8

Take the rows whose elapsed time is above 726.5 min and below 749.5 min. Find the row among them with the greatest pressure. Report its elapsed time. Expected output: 733.0 min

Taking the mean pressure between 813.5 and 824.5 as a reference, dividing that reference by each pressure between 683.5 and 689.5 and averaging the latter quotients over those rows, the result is 0.892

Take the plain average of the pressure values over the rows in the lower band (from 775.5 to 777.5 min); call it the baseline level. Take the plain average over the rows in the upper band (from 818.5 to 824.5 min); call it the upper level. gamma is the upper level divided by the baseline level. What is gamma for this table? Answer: 0.89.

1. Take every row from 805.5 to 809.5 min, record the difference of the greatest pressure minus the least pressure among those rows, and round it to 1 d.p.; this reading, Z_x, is 6.3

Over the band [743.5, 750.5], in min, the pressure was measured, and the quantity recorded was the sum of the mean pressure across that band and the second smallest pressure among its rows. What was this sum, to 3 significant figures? 647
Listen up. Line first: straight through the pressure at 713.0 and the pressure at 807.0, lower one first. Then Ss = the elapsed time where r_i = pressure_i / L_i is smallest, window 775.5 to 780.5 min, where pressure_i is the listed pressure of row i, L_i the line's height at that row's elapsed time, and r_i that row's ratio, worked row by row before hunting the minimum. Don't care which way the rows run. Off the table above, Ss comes 776.0 min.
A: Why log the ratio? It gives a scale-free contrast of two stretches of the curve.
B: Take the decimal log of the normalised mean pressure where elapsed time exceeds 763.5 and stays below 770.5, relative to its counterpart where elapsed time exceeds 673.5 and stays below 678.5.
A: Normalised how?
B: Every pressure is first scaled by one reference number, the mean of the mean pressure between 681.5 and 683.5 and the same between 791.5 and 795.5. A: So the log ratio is -0.010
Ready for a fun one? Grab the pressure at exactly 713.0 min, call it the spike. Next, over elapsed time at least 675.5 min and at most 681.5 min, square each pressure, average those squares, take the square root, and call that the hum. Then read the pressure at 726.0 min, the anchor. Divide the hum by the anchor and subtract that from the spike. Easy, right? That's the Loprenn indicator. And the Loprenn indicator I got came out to 331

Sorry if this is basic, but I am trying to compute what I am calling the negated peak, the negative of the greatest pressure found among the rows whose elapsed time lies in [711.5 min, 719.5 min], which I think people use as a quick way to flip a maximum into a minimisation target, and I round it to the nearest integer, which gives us -337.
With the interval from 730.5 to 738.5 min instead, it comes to -341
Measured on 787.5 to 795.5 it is -351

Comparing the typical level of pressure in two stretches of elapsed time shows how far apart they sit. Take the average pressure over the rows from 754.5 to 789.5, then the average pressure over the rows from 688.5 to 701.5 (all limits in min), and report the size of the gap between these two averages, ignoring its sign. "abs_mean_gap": 3.3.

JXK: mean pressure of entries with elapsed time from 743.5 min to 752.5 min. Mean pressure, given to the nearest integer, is 324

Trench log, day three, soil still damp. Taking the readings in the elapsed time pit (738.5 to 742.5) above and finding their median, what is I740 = 336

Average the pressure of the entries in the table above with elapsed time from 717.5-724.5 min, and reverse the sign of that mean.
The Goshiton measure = -336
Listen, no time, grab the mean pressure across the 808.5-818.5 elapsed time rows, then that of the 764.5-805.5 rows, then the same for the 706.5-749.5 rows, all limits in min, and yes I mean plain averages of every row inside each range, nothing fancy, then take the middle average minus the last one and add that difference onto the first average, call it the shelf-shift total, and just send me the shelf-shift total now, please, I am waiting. 326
